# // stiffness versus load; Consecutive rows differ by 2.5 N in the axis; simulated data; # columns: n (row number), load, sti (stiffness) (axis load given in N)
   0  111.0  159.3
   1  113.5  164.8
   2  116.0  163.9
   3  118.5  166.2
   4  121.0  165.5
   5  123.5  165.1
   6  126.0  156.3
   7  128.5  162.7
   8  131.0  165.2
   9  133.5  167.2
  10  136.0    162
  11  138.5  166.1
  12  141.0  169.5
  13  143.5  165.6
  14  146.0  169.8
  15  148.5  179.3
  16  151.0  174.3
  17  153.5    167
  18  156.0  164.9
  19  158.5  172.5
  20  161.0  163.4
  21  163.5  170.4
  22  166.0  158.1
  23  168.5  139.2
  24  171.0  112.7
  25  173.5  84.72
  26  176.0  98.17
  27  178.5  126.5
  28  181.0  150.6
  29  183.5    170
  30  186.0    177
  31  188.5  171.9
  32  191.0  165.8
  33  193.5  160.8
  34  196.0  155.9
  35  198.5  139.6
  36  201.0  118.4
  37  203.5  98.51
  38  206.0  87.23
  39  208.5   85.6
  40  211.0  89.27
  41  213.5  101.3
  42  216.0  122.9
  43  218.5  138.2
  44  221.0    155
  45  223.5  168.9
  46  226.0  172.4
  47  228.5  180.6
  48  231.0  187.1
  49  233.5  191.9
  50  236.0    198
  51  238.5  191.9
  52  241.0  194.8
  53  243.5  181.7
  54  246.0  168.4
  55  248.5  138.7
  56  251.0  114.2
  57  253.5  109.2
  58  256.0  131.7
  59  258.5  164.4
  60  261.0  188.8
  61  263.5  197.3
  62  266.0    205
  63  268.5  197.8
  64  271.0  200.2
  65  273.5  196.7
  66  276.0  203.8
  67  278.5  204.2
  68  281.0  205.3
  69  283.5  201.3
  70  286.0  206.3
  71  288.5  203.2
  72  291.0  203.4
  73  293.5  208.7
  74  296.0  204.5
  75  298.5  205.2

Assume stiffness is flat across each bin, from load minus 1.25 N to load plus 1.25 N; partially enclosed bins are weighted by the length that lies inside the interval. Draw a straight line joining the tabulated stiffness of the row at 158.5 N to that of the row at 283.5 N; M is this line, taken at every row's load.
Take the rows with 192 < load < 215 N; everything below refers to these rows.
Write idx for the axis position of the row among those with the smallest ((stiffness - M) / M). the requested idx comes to 208.5 N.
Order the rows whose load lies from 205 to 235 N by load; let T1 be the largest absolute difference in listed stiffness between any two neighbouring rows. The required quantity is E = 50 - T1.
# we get 28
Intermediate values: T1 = 22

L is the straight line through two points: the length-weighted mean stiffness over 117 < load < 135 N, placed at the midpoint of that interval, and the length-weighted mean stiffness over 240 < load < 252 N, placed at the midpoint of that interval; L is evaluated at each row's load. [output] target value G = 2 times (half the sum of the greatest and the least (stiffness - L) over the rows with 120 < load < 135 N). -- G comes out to -4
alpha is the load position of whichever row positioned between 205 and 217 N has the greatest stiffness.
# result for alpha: 216.0 N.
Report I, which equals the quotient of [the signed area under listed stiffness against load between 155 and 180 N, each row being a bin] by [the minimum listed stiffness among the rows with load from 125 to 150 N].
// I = 22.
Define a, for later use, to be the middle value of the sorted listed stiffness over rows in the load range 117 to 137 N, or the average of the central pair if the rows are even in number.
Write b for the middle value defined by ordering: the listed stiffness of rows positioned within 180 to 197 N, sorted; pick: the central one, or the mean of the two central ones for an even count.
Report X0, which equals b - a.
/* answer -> 1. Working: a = 165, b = 166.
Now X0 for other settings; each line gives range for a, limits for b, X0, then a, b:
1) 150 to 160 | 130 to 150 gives -3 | 170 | 167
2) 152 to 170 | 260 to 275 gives 33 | 165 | 198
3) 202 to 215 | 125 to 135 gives 75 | 89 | 164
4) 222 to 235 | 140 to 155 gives -11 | 181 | 170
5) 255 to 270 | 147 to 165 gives -23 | 193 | 170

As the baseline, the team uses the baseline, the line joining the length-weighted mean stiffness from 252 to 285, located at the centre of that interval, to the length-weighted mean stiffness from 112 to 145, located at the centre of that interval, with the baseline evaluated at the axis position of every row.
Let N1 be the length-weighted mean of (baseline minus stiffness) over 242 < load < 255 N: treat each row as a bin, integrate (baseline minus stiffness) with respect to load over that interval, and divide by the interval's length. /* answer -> 39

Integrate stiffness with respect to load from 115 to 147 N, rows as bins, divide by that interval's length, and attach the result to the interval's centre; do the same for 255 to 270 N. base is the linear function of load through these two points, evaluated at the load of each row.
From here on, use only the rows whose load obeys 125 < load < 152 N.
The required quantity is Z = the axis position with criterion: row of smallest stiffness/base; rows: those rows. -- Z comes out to 126.0 N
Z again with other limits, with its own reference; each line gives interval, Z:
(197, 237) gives 208.5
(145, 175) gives 173.5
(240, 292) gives 253.5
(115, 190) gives 173.5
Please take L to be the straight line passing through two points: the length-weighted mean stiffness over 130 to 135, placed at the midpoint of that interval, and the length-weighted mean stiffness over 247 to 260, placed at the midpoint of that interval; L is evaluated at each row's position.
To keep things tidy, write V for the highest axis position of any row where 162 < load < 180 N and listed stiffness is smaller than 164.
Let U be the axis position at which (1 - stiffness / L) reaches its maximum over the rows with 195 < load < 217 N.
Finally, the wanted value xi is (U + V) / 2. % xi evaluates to 193.5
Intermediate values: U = 208.5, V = 178.5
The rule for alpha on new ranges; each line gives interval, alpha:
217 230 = 228.5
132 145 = 141.0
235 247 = 236.0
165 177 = 166.0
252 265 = 263.5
